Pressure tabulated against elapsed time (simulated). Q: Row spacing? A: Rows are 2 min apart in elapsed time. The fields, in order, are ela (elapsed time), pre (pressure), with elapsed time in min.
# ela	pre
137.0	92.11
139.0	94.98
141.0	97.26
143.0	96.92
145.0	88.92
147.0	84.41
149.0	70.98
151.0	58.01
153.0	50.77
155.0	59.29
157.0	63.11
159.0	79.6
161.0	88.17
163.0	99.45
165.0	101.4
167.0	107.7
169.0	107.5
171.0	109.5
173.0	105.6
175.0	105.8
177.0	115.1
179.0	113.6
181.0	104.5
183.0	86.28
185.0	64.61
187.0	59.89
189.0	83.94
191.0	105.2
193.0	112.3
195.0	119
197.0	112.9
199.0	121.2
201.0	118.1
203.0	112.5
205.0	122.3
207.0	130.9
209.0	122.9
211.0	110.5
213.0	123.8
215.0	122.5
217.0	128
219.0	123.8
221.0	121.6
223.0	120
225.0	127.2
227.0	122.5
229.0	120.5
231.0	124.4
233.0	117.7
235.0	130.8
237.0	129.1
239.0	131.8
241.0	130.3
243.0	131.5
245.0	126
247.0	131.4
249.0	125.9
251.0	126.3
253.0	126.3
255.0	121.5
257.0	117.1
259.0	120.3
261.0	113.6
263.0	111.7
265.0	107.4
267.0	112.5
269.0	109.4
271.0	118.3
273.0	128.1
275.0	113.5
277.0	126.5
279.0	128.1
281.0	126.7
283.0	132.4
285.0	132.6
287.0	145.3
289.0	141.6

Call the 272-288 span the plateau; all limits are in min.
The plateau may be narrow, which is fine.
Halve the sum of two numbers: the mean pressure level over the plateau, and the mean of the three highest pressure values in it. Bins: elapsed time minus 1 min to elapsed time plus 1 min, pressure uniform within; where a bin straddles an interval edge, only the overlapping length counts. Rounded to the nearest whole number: 133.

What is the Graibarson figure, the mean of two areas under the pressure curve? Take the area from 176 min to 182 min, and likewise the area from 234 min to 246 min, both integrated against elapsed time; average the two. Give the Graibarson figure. 1113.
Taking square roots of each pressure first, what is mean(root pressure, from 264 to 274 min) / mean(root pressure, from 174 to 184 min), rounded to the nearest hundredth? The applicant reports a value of 1.05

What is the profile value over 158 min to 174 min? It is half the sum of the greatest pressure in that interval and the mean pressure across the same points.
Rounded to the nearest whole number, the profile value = 105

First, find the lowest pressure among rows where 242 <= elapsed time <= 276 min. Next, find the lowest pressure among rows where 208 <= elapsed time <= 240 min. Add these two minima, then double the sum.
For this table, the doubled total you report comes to 436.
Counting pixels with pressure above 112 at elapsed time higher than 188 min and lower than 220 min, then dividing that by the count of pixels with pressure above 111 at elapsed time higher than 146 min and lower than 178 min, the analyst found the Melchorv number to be 13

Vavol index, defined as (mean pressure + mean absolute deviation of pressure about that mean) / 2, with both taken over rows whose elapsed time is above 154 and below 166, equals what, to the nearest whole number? 48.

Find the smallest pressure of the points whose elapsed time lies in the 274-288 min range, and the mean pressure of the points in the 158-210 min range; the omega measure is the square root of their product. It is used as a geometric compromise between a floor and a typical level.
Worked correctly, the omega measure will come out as 109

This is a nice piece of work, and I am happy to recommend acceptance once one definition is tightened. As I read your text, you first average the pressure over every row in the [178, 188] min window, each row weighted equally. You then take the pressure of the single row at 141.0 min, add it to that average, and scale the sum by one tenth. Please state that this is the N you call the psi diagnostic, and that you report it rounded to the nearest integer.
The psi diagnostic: 18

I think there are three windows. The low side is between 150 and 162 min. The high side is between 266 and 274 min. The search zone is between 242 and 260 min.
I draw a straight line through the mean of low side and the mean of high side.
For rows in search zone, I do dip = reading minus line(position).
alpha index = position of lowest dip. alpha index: 257.0 min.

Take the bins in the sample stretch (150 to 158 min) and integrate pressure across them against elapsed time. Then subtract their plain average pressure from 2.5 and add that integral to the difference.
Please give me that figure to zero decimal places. 407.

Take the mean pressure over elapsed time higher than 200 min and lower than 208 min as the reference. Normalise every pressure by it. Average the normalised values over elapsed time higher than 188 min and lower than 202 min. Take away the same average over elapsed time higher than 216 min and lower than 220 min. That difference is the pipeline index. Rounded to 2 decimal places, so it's -0.13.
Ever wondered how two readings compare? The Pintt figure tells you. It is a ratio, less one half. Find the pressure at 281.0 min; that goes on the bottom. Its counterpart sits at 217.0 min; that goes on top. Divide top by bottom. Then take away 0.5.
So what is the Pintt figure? 0.510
